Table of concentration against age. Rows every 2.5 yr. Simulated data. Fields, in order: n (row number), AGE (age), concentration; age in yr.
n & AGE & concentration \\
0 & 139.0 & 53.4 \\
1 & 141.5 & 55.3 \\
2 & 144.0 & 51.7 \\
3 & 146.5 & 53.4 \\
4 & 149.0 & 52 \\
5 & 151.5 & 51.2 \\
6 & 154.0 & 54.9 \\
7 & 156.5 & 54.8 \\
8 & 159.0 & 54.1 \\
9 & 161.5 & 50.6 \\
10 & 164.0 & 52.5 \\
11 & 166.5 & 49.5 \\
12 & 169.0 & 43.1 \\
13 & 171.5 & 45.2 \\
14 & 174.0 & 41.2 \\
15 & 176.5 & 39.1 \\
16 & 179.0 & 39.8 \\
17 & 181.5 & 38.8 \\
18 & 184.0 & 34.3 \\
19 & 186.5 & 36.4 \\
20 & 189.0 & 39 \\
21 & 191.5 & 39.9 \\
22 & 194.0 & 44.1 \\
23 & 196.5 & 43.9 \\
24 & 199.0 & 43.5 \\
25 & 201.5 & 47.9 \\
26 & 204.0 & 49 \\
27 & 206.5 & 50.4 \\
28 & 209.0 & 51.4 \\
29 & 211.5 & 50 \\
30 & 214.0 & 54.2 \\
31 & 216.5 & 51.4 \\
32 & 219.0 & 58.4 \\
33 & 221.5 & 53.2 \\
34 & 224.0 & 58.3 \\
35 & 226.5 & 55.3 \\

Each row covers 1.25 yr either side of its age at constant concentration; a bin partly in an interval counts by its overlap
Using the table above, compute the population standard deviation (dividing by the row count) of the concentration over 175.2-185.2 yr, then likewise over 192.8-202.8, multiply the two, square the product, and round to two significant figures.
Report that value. 15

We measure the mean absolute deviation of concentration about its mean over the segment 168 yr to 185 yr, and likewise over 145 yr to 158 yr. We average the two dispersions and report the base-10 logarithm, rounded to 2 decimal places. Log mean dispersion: 0.29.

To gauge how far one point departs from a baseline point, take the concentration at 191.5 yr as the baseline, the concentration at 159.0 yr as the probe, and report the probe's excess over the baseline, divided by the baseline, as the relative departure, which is 0.356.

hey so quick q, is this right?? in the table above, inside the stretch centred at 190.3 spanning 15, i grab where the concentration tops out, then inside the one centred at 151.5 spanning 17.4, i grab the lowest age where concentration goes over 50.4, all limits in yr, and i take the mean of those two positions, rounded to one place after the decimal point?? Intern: 169.0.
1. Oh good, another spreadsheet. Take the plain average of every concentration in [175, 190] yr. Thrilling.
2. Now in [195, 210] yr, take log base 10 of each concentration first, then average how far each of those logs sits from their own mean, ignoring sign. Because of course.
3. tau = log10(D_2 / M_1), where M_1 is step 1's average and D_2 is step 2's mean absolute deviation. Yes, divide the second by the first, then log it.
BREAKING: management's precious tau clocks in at -3.19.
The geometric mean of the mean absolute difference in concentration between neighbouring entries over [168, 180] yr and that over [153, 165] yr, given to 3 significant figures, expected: 1.86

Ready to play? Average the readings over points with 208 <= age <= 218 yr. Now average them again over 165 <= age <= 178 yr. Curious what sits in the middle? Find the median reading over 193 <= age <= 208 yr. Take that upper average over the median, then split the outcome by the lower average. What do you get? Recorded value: 0.0258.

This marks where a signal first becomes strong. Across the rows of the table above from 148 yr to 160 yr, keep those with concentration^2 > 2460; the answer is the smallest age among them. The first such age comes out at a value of 149.0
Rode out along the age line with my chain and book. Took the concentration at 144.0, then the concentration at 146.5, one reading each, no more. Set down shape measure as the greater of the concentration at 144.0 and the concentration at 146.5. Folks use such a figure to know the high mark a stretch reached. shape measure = 53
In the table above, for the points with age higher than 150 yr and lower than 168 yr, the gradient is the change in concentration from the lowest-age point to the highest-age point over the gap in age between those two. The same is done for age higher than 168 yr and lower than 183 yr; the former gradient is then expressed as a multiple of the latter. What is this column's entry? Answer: 0.33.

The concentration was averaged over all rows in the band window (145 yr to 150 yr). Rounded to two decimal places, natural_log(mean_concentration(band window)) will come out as 3.96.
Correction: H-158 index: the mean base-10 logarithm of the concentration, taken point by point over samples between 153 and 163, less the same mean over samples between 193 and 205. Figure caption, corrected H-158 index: 0.07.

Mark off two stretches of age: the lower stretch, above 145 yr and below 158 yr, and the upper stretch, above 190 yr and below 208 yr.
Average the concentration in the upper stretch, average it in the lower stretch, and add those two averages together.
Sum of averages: 99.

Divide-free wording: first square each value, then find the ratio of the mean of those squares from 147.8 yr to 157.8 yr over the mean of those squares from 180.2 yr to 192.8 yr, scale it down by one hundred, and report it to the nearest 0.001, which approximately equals 0.020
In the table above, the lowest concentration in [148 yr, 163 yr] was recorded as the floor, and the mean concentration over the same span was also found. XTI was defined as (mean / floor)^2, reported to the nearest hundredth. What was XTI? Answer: 1.09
